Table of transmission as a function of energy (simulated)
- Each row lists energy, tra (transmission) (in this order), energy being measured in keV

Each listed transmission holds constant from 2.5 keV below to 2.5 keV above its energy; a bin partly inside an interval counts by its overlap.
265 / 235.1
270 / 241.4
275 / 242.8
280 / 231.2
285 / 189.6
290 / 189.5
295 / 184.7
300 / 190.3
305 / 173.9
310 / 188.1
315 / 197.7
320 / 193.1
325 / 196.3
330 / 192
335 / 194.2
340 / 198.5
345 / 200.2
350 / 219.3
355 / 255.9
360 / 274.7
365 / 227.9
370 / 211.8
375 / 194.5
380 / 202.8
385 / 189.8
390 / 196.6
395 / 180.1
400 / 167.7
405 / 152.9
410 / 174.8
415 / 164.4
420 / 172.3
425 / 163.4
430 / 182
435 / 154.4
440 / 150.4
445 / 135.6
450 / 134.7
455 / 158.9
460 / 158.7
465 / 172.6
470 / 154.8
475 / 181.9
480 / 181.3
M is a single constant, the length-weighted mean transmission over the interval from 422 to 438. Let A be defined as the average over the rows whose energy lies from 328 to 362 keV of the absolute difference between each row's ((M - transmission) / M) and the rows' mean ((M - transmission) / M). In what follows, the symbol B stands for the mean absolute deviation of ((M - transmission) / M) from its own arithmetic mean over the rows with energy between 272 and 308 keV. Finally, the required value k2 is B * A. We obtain 0.020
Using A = 0.16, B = 0.13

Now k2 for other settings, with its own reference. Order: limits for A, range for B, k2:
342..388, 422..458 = 0.010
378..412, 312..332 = 0.001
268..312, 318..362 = 0.020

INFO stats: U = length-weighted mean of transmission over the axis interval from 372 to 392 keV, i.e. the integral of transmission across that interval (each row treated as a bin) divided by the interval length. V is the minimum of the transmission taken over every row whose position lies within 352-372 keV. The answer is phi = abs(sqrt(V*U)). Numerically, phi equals 204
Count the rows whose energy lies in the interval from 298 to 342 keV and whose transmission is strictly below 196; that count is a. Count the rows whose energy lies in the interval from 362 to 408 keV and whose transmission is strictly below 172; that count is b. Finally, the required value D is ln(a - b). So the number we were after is 1.4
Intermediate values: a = 6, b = 2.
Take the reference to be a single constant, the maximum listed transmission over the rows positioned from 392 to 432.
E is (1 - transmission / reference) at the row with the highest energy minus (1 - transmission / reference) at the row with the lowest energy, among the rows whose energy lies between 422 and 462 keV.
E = 0.026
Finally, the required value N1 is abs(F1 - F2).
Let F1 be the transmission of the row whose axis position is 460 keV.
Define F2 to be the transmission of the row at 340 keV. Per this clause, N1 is 40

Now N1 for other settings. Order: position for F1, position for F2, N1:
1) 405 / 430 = 29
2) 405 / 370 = 59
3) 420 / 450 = 38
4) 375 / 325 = 2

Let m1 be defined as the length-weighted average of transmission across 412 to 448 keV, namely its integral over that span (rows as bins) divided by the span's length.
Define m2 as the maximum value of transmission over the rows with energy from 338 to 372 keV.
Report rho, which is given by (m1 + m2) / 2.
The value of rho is 217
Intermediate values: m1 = 160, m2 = 274.7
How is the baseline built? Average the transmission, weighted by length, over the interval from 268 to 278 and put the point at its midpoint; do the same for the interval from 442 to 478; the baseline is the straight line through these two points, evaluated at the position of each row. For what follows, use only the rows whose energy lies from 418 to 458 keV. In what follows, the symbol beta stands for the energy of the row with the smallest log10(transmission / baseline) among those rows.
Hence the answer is 445 keV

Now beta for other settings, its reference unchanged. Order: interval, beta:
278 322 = 305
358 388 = 385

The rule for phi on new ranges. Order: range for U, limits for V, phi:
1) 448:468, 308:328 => 172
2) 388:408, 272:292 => 181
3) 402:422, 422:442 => 158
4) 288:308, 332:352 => 189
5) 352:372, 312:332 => 216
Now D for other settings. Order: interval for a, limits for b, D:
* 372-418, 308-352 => 1.9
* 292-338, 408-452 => 0.0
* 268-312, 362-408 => 1.4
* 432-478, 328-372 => 2.2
